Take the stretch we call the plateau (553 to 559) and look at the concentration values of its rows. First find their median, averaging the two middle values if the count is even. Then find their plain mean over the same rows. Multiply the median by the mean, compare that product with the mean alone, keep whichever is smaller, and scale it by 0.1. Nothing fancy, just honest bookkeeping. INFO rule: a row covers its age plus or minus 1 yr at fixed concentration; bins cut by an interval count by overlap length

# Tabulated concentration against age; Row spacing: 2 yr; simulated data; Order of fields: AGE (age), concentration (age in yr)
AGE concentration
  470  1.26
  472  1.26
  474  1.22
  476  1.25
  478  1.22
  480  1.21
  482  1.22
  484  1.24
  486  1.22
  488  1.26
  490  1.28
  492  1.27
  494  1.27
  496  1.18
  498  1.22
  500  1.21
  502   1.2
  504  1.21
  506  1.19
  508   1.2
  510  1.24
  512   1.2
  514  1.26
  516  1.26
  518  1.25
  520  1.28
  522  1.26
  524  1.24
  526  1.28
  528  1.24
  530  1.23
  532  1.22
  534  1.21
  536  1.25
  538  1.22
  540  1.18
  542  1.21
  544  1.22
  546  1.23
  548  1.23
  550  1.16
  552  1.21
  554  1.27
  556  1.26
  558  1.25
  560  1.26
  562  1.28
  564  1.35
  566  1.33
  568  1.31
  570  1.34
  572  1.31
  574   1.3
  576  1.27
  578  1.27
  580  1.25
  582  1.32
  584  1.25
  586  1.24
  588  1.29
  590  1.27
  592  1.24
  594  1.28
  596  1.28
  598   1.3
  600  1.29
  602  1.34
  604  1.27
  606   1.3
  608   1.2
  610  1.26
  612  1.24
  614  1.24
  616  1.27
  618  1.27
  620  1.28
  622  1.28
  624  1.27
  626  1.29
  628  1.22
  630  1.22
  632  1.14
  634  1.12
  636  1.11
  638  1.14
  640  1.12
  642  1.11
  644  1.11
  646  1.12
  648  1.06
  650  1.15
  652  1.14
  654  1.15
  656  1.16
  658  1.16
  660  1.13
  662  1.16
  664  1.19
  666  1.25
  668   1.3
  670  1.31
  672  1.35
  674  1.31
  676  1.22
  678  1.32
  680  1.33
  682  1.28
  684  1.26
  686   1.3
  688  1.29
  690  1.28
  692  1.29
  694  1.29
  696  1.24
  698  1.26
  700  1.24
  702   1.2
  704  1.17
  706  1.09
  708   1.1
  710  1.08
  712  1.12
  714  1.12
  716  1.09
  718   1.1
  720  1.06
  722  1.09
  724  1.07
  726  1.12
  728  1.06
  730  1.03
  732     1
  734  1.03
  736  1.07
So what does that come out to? 0.126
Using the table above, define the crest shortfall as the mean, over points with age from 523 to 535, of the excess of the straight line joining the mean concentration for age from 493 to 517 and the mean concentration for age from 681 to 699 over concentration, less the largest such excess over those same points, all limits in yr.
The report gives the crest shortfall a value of -0.03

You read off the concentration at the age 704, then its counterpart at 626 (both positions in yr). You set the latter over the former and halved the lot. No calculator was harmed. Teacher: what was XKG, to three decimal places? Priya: 0.551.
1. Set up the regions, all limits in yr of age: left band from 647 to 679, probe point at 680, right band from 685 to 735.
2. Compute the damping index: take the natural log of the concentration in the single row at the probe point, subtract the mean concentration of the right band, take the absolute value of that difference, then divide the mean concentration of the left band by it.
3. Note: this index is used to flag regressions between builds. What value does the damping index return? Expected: 1.40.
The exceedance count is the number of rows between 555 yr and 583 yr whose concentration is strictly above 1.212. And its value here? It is 14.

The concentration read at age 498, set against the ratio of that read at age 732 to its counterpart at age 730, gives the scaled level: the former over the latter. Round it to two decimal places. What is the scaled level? 1.26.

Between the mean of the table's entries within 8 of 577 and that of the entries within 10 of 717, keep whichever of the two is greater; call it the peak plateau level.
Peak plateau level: 1.29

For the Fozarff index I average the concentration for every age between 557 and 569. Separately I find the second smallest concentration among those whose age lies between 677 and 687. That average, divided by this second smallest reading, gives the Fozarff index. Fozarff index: 1.01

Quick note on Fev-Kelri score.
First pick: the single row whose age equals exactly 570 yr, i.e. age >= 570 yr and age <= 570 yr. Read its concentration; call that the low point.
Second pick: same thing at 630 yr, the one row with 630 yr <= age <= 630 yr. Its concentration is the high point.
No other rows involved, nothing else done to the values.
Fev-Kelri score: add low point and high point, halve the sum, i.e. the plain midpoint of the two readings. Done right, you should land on 1.28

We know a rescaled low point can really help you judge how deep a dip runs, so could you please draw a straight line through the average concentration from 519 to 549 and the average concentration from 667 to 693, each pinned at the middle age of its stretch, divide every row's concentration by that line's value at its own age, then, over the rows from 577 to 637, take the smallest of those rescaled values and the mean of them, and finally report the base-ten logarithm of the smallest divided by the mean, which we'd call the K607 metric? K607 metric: -0.057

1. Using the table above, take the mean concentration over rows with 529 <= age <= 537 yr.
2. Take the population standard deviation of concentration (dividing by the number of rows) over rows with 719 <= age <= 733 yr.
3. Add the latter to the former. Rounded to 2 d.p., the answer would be 1.26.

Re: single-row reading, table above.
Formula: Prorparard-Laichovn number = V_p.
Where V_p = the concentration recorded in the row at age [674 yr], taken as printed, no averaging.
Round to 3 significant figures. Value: 1.31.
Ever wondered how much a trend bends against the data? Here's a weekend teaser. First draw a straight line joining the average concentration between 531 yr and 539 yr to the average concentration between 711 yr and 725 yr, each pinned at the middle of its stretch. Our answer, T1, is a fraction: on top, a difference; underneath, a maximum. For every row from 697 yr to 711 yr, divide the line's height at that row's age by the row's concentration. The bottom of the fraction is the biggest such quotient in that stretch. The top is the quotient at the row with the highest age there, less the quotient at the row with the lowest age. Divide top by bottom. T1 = 0.14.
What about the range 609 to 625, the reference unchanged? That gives -0.02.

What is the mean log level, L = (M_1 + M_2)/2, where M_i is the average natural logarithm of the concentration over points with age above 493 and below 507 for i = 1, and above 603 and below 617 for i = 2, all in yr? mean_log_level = 0.21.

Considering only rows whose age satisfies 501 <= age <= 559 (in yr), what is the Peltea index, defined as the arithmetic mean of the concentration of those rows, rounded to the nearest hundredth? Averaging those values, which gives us 1.23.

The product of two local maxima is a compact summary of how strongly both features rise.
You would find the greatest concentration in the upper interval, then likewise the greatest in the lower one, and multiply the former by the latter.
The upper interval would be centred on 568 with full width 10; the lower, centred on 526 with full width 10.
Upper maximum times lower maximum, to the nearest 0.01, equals 1.73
